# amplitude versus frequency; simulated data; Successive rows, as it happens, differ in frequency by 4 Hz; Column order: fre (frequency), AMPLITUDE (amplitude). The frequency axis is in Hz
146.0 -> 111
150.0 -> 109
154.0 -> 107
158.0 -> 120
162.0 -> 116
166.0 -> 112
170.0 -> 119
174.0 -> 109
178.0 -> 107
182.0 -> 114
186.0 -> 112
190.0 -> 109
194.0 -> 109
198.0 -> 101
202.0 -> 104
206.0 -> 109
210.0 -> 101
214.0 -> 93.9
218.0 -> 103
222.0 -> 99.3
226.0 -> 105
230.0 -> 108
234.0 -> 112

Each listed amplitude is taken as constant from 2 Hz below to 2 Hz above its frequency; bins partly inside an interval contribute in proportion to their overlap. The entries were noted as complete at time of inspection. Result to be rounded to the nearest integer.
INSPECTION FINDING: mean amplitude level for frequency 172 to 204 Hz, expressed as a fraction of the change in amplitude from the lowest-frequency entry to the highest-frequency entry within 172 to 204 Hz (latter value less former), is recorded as -22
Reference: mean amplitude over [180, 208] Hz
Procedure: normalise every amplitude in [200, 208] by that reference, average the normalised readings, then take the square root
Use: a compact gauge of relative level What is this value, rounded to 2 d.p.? 0.99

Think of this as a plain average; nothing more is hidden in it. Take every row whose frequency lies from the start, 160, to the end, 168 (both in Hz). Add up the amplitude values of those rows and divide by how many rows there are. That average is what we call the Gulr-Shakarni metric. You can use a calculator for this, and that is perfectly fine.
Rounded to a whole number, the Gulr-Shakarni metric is 114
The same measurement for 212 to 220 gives 98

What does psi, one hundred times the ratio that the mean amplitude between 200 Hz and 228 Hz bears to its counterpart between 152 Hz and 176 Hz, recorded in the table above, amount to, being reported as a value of 89.8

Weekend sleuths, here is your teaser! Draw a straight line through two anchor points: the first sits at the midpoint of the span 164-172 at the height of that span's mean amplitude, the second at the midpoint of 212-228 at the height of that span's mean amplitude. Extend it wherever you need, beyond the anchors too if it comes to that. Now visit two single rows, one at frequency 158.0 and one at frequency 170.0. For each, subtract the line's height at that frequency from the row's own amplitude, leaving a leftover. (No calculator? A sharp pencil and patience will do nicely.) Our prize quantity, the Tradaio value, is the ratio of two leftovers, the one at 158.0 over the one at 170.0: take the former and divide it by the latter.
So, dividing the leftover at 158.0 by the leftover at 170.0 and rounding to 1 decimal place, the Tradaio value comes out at 0.4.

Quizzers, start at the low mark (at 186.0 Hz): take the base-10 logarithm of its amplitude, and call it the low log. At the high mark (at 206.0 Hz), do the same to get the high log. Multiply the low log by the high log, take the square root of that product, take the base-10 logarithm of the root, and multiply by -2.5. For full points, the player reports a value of -0.776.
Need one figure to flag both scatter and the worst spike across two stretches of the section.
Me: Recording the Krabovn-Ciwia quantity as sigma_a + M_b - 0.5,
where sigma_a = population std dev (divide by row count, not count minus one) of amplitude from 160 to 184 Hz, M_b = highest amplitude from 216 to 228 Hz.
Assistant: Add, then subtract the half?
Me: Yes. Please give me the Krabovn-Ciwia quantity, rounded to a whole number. 109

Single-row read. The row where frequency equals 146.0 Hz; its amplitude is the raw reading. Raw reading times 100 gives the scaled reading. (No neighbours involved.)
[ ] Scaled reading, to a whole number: 11100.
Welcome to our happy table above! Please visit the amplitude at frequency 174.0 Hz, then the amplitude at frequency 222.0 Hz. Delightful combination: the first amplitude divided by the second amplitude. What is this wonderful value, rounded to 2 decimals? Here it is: 1.10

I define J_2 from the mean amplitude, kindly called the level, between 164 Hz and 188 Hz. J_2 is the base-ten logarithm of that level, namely 2.05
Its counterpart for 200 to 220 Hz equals 2.01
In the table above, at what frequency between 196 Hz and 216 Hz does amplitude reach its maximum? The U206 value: 206.0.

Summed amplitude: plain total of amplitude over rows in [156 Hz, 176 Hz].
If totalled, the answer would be 576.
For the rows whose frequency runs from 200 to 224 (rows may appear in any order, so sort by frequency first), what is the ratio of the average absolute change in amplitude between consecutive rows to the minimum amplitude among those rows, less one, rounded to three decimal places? -0.930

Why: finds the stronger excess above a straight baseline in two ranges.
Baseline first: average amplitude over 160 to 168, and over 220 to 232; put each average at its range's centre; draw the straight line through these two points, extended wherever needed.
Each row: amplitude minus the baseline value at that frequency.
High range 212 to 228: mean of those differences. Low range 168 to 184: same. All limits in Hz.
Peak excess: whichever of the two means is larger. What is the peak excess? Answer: 0.2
